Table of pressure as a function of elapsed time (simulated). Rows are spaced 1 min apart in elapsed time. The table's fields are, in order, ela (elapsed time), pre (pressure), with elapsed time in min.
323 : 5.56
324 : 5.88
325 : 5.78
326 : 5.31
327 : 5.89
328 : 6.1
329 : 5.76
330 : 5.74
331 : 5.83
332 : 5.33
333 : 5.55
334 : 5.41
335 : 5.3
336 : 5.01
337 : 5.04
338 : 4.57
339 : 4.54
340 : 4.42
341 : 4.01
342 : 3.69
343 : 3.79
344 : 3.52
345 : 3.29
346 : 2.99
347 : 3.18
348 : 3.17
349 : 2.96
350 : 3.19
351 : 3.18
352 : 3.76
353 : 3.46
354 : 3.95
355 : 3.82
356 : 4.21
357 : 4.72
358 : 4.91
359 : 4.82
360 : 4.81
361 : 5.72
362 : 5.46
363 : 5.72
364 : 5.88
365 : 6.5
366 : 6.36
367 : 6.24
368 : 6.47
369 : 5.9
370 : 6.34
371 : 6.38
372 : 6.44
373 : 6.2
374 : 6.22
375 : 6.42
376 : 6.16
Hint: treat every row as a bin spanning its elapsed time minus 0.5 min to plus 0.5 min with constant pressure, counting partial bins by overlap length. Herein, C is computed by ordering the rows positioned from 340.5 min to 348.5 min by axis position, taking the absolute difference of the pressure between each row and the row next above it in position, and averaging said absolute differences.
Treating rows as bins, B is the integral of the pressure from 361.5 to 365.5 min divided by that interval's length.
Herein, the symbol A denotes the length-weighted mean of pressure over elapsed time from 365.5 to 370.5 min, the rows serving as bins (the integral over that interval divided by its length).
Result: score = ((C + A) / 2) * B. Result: 19.0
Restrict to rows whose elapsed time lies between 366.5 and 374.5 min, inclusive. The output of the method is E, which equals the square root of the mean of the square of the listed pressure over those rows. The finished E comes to 6.3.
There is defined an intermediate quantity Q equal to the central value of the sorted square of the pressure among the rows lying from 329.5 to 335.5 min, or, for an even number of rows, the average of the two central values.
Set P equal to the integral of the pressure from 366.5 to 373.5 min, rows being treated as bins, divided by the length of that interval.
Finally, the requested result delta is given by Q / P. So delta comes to 4.8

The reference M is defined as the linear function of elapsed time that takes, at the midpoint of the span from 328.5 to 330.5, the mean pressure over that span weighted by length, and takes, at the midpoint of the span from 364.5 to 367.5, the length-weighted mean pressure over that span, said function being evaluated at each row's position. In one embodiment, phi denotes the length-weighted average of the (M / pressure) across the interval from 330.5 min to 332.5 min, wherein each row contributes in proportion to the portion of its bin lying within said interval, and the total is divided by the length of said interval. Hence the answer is 1.0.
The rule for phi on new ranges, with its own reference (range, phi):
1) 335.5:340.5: 1.3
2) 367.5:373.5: 1.0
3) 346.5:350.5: 1.9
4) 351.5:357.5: 1.6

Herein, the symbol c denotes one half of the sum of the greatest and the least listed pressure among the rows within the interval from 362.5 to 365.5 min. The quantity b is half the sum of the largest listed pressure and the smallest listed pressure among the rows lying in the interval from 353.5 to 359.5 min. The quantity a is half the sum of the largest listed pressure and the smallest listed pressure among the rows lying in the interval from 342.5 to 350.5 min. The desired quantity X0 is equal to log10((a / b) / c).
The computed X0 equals -0.90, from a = 3.4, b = 4.4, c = 6.1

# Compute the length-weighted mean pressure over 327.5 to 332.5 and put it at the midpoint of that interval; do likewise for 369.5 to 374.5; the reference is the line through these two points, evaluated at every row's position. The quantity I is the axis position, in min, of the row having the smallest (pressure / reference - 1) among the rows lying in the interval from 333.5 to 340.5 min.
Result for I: 340 min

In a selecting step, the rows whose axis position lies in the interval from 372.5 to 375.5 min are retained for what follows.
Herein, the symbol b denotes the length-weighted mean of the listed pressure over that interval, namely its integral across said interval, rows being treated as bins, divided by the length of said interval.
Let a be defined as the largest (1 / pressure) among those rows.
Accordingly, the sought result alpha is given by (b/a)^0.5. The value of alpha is 6.24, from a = 0.161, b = 6.3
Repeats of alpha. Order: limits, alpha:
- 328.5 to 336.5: 5.25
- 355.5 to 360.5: 4.45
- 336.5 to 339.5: 4.63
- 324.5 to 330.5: 5.53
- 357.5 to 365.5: 5.13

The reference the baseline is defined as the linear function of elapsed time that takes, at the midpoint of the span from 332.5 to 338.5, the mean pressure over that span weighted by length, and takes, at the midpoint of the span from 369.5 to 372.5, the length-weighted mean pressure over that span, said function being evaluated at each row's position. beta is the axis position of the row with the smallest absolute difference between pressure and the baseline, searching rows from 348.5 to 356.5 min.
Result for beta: 356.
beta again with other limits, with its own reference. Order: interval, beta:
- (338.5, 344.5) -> 339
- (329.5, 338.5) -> 336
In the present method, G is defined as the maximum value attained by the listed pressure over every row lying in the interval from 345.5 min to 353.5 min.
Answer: 3.76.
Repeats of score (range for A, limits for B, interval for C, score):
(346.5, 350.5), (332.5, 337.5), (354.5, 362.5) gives 9.1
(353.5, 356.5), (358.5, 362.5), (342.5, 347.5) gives 11.0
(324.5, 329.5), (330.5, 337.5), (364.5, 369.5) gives 16.1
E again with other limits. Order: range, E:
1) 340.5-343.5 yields 3.8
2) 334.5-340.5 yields 4.8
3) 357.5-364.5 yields 5.3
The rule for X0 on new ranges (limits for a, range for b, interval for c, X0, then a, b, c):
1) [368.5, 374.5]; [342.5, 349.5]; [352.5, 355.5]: -0.31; 6.2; 3.4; 3.7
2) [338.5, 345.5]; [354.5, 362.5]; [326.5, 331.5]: -0.86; 3.9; 4.8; 5.9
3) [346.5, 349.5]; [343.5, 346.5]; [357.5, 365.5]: -0.78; 3.1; 3.3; 5.7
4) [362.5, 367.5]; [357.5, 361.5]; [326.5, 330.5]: -0.71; 6.1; 5.3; 5.9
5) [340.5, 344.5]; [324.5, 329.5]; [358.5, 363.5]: -0.90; 3.8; 5.7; 5.3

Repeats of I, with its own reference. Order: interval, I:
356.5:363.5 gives 357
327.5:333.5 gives 332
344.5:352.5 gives 349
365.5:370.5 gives 369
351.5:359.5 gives 353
